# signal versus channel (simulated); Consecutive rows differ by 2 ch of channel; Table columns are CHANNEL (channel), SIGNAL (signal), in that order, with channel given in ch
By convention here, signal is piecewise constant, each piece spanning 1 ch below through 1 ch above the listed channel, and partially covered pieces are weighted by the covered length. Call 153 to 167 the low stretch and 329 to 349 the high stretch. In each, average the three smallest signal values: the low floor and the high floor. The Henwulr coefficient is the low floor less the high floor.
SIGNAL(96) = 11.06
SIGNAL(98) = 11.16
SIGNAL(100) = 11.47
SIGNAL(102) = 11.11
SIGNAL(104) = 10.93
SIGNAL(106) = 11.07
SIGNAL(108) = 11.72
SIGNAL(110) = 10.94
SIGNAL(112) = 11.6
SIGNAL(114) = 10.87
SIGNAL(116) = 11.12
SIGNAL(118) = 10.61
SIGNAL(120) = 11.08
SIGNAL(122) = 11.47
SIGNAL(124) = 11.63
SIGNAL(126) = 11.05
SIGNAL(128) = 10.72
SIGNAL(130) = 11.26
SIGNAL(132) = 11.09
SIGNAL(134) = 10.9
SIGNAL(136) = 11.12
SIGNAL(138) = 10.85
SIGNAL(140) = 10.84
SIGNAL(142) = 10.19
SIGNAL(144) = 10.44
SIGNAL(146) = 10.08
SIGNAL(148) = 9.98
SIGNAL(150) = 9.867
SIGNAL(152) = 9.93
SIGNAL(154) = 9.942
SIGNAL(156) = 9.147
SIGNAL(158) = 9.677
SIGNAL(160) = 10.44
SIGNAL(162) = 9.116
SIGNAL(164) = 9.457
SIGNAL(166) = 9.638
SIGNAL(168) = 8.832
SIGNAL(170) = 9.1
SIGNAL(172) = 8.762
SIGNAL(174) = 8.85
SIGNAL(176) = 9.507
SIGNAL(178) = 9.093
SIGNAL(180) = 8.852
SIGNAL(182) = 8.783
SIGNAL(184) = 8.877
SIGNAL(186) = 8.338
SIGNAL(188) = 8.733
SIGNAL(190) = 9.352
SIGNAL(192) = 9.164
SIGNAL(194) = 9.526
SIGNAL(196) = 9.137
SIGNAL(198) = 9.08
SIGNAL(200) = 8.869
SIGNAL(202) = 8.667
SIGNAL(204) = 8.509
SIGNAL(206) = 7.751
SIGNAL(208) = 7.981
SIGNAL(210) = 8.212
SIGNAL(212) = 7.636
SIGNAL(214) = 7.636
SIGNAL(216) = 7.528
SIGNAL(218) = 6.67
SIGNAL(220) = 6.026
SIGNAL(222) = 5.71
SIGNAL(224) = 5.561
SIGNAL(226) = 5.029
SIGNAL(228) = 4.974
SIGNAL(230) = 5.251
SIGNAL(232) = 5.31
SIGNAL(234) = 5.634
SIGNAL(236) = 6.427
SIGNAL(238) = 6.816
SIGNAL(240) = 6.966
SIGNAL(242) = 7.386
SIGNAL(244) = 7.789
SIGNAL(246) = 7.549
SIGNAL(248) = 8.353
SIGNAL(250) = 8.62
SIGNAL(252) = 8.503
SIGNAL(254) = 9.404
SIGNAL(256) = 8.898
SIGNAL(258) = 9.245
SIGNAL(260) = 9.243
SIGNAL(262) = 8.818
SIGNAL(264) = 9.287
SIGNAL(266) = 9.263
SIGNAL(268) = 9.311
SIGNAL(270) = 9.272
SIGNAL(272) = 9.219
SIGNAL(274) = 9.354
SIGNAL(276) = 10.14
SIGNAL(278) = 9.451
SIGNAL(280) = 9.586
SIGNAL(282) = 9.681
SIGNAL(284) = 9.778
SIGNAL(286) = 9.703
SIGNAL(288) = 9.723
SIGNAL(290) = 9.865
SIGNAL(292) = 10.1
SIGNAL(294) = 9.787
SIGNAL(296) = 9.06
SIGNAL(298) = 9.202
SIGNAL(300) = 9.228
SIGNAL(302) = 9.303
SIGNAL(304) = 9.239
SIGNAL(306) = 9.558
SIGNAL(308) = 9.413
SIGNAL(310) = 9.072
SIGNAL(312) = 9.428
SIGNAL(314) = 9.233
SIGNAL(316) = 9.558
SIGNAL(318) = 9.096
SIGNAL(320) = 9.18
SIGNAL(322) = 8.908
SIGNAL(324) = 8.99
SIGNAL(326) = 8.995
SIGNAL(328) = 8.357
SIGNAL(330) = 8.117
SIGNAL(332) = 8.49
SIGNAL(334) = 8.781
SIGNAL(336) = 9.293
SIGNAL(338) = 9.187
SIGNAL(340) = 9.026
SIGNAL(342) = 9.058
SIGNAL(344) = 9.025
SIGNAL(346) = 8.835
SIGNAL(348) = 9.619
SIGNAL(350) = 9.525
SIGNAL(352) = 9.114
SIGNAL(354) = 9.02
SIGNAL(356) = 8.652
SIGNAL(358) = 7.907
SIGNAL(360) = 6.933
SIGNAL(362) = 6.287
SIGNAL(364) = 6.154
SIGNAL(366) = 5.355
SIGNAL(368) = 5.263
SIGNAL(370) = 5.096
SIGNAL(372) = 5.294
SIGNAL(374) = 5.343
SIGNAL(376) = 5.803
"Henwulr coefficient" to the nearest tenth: 0.8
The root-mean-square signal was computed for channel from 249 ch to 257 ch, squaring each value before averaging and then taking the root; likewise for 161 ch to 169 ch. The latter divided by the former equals 1.0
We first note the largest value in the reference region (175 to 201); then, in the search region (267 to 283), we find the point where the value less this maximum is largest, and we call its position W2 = 276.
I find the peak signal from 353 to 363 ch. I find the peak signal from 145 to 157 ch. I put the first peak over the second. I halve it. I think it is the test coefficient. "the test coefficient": 0.45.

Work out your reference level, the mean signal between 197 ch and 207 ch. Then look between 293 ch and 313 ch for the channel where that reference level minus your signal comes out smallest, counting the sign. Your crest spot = 294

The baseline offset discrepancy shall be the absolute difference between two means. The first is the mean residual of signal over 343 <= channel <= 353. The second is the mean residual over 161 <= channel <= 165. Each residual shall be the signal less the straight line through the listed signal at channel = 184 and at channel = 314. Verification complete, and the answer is 0.6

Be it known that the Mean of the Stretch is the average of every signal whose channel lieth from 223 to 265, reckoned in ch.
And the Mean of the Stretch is 7.4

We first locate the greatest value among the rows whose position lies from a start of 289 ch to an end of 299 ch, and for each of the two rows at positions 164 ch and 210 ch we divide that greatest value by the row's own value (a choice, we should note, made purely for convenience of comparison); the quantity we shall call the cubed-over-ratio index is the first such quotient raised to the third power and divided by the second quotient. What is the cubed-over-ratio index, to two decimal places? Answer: 0.99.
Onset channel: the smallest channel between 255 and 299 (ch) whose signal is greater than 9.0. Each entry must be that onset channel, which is 258 ch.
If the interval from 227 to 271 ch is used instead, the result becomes 254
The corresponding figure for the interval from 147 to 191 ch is 148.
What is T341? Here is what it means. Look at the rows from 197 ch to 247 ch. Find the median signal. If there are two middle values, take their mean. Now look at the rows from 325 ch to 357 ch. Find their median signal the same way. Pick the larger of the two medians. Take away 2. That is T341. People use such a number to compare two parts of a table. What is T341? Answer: 7.02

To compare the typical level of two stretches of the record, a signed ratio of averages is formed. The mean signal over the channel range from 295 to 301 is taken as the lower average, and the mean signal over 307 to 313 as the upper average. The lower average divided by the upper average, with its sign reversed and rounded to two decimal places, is -0.98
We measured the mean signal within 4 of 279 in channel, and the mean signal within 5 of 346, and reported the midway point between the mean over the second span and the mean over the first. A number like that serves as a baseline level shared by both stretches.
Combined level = 9.5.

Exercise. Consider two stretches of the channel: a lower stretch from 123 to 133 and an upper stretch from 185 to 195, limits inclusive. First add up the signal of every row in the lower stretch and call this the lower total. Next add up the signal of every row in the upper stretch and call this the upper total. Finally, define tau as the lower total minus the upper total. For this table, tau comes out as 11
